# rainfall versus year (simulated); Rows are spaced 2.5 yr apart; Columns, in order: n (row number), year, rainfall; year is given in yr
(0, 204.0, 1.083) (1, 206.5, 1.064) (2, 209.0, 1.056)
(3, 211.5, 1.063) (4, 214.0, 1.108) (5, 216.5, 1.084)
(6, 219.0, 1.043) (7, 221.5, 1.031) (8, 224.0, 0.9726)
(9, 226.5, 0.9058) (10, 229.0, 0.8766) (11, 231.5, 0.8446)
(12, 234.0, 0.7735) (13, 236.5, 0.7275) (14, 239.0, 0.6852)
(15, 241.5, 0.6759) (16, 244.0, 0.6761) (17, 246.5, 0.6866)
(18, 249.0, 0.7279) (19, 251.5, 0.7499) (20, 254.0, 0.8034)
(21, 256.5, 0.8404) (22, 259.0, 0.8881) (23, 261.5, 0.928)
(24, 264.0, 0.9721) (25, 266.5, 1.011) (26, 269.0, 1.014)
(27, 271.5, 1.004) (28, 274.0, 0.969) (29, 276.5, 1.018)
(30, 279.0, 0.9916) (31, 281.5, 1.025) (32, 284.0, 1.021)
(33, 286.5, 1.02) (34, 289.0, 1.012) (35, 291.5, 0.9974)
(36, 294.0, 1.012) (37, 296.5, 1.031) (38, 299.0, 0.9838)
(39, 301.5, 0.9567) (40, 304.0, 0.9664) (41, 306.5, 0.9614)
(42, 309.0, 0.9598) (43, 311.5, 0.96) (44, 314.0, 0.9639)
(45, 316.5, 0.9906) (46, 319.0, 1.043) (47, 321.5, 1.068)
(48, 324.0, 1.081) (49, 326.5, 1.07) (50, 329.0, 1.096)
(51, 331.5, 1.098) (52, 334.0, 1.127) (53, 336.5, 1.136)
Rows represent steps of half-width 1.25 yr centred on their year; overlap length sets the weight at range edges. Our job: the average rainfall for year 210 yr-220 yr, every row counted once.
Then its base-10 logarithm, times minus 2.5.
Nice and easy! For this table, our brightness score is -0.1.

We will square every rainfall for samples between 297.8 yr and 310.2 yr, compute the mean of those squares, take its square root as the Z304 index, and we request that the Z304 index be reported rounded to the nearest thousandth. 0.966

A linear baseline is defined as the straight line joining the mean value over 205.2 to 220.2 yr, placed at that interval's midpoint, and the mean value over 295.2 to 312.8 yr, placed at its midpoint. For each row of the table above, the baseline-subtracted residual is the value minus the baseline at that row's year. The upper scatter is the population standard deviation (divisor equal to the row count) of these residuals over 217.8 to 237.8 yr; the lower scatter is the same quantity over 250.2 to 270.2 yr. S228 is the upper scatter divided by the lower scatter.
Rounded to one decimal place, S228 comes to 1.0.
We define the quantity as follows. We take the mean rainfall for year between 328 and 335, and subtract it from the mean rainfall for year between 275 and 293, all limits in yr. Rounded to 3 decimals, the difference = -0.095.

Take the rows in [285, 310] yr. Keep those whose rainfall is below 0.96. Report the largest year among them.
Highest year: 309.0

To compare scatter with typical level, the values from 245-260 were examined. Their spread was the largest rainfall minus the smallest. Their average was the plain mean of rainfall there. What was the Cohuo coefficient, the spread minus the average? -0.58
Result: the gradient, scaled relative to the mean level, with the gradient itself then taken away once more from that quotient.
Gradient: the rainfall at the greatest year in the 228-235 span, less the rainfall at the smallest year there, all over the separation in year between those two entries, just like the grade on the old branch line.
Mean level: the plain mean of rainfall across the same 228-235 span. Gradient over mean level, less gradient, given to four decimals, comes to -0.0042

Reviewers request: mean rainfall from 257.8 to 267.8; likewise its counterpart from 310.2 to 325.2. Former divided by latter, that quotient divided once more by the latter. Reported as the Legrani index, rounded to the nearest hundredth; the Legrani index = 0.92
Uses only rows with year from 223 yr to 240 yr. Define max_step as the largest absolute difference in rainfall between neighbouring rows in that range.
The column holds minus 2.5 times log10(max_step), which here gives 2.87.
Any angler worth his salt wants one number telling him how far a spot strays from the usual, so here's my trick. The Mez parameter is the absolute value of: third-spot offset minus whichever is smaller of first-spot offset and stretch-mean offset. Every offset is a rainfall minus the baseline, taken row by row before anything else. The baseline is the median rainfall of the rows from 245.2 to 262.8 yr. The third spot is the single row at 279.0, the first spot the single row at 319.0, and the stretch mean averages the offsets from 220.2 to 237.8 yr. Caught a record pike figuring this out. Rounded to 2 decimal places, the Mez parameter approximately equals 0.12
